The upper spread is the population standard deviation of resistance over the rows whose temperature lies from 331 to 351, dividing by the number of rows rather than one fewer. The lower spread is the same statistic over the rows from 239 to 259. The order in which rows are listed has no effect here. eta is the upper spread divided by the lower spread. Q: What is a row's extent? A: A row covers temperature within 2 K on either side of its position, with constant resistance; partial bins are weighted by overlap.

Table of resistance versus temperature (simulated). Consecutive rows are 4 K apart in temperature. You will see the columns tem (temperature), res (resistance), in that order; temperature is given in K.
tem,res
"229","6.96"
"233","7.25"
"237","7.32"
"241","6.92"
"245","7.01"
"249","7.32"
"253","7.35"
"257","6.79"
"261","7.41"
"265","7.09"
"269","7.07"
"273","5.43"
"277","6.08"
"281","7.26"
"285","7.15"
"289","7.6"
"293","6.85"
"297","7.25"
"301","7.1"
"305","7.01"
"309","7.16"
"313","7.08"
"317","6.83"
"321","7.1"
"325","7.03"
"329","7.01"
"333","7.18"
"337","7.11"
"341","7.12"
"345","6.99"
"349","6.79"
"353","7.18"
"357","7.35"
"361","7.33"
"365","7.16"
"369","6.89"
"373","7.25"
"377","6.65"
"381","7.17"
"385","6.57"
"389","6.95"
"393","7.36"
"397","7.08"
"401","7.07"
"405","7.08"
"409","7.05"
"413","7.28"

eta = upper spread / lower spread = 0.63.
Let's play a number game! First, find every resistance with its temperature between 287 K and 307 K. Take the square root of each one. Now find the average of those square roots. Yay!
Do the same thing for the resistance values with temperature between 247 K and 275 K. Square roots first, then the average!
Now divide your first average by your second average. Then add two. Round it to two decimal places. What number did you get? 3.02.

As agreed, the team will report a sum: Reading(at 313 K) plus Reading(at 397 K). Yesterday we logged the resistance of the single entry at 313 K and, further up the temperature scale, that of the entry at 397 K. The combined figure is 14.16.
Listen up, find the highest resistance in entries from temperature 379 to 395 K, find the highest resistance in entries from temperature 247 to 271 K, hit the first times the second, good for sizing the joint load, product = 54.5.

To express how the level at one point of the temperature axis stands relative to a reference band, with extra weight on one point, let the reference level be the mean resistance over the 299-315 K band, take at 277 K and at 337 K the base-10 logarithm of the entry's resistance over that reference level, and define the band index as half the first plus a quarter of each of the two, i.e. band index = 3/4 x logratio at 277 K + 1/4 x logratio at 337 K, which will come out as -0.050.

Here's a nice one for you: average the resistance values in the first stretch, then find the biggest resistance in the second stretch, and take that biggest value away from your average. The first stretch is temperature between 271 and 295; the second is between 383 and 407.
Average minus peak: -0.63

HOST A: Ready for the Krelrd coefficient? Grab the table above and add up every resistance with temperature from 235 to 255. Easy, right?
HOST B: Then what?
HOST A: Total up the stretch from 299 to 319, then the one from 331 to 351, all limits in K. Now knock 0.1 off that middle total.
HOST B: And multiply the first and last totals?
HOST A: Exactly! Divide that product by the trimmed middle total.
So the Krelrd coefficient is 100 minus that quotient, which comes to 64.0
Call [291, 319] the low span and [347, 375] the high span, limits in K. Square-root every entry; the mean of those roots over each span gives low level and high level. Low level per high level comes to 0.99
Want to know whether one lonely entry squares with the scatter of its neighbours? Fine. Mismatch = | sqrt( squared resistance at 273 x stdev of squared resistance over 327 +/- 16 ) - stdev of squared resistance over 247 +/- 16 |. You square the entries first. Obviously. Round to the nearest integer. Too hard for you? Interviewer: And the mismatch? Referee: 3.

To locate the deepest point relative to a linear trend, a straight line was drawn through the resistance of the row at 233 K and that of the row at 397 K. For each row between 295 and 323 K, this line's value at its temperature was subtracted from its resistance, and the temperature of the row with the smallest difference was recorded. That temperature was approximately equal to 317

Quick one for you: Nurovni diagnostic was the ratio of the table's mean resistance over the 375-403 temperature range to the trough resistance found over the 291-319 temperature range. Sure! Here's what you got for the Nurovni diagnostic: 1.02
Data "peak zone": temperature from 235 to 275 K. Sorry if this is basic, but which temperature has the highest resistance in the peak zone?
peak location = 261 K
